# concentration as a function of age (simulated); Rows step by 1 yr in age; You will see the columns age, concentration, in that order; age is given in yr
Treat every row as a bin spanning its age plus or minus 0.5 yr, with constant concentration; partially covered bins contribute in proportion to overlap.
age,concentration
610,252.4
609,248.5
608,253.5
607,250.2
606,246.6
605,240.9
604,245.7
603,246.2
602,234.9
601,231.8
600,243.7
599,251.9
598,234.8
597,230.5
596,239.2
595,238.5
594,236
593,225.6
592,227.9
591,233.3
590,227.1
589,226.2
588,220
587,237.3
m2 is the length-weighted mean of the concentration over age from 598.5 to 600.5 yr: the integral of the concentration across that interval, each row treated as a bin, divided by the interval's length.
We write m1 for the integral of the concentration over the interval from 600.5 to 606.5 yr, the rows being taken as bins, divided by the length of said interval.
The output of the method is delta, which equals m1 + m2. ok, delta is 489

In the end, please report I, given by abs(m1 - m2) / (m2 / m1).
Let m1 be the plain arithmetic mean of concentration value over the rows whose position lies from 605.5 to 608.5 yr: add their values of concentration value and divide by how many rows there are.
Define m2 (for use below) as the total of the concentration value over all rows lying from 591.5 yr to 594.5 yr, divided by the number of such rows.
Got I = 22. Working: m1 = 250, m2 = 230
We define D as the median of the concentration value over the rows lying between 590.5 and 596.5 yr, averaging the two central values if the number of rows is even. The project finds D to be 235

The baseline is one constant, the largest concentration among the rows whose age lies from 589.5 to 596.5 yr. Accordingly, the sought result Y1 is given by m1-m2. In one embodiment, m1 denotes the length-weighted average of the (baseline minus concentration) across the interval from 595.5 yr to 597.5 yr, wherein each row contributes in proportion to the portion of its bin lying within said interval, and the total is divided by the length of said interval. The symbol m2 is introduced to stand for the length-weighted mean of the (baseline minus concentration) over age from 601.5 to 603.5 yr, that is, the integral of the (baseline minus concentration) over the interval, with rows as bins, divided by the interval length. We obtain 6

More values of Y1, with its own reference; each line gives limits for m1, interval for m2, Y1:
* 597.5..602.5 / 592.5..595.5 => -6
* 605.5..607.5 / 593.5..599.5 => -10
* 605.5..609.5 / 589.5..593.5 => -21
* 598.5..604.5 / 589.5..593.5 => -14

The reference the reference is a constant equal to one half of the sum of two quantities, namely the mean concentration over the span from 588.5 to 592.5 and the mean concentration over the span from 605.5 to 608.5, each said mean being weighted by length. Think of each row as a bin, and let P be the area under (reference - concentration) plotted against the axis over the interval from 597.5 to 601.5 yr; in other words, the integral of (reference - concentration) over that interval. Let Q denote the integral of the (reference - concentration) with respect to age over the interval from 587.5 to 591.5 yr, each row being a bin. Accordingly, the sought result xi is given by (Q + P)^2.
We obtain 2125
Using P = -5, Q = 51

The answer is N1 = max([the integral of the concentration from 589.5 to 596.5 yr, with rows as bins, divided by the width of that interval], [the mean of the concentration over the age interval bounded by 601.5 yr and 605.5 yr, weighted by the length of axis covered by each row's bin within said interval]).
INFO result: 242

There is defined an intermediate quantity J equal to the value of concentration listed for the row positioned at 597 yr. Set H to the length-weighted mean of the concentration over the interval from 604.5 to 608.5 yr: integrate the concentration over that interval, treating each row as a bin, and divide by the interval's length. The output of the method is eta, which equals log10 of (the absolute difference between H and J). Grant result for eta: 1.24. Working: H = 248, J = 230.5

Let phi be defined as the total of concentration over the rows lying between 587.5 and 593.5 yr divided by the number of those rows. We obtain 227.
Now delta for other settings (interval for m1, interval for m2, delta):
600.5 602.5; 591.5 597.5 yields 466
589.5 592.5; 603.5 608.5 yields 477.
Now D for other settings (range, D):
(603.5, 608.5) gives 247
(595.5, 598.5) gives 235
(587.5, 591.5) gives 227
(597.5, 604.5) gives 244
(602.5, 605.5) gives 246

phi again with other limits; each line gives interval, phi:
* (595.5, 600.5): 240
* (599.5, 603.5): 239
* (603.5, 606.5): 244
